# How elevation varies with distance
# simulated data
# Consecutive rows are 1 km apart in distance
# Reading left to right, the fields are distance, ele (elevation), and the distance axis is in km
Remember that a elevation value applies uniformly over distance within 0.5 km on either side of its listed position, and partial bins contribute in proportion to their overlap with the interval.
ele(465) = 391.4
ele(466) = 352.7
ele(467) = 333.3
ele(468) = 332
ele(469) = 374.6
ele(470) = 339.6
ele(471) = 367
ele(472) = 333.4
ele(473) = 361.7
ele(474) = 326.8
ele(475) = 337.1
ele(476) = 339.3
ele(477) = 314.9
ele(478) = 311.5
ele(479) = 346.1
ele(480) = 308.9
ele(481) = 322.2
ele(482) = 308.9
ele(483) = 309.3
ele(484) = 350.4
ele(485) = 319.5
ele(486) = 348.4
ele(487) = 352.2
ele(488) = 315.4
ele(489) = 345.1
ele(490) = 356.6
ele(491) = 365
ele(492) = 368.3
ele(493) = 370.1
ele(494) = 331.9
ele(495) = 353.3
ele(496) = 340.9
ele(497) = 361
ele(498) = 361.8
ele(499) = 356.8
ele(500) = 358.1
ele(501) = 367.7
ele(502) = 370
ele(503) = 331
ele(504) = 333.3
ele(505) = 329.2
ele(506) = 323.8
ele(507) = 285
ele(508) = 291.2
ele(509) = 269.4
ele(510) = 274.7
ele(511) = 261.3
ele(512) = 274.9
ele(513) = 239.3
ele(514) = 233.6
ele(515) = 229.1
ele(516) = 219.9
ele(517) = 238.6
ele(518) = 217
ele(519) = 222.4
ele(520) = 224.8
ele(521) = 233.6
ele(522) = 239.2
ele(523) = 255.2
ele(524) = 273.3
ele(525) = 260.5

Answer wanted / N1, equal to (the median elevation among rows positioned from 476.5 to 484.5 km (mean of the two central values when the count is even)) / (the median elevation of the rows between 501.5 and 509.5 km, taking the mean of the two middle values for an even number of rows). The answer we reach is 0.96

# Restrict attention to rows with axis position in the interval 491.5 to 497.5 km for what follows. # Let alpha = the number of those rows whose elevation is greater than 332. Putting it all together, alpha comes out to 5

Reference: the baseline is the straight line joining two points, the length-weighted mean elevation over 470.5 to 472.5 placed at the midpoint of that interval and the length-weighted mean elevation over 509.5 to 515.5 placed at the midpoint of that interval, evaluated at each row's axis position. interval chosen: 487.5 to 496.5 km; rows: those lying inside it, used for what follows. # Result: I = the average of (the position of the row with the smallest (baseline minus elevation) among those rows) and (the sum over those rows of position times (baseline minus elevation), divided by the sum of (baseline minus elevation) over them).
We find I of 492.8 km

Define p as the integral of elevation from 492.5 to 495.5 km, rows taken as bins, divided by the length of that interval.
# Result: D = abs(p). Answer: 352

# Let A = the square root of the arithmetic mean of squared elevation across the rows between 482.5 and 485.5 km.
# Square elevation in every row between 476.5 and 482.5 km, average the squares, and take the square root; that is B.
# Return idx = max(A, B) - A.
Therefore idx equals 0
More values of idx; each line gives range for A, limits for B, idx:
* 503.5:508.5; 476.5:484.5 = 9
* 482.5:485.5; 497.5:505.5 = 24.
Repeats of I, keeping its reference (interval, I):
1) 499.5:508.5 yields 502.6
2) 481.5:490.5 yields 489.2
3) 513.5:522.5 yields 519.1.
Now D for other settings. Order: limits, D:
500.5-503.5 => 356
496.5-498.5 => 361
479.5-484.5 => 320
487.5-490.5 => 339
